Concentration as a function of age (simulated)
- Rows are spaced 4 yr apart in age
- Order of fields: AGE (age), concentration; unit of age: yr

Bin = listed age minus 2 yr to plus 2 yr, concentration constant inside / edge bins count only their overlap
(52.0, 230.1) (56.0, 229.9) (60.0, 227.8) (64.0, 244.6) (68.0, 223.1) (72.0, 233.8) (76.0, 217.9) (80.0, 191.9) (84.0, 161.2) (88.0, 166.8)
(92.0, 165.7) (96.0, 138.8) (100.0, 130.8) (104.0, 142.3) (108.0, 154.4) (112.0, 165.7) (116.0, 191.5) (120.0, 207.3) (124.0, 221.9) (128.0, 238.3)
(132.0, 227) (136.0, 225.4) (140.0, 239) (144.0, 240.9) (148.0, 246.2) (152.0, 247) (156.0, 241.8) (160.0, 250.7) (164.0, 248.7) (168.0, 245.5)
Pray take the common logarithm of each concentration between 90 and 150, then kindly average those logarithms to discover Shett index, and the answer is 2.28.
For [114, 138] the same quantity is 2.34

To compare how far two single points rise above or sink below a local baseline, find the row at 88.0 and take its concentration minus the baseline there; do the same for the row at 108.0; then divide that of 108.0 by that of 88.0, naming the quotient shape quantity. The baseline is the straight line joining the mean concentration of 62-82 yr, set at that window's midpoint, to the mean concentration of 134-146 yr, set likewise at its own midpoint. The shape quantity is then 1.3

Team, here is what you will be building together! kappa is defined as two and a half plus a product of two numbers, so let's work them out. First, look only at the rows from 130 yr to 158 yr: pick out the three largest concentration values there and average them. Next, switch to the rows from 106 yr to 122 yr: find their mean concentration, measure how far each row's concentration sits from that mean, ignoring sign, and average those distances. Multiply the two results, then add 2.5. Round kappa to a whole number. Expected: 4823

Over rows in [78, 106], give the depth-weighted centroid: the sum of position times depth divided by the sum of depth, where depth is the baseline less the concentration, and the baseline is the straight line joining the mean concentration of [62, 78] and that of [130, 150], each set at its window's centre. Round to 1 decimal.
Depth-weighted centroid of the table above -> 93.9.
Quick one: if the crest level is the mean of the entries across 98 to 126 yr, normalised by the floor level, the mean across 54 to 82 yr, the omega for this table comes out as 0.77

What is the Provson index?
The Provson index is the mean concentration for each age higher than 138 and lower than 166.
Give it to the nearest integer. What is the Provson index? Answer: 245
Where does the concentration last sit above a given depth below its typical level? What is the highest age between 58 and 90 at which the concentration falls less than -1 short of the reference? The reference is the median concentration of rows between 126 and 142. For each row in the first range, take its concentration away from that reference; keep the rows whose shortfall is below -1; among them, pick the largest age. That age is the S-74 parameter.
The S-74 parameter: 72.0 yr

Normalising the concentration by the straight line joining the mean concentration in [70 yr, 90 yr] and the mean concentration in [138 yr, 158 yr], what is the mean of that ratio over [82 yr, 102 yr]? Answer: 0.75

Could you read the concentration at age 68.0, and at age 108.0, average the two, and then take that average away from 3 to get -186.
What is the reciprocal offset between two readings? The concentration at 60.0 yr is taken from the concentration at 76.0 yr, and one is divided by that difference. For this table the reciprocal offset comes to -0.10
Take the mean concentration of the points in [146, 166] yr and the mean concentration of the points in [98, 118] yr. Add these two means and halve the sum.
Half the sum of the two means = 202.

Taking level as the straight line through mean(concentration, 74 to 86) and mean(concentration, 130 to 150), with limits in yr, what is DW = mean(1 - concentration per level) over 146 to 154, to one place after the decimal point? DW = 0.0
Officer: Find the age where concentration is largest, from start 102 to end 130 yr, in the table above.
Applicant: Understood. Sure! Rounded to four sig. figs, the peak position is 128.0 yr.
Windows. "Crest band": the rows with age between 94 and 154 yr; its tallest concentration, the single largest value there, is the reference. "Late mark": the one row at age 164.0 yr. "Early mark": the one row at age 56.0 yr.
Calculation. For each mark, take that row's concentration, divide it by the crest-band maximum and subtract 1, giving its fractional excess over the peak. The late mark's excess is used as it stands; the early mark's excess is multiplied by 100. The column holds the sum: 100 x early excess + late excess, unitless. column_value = -7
